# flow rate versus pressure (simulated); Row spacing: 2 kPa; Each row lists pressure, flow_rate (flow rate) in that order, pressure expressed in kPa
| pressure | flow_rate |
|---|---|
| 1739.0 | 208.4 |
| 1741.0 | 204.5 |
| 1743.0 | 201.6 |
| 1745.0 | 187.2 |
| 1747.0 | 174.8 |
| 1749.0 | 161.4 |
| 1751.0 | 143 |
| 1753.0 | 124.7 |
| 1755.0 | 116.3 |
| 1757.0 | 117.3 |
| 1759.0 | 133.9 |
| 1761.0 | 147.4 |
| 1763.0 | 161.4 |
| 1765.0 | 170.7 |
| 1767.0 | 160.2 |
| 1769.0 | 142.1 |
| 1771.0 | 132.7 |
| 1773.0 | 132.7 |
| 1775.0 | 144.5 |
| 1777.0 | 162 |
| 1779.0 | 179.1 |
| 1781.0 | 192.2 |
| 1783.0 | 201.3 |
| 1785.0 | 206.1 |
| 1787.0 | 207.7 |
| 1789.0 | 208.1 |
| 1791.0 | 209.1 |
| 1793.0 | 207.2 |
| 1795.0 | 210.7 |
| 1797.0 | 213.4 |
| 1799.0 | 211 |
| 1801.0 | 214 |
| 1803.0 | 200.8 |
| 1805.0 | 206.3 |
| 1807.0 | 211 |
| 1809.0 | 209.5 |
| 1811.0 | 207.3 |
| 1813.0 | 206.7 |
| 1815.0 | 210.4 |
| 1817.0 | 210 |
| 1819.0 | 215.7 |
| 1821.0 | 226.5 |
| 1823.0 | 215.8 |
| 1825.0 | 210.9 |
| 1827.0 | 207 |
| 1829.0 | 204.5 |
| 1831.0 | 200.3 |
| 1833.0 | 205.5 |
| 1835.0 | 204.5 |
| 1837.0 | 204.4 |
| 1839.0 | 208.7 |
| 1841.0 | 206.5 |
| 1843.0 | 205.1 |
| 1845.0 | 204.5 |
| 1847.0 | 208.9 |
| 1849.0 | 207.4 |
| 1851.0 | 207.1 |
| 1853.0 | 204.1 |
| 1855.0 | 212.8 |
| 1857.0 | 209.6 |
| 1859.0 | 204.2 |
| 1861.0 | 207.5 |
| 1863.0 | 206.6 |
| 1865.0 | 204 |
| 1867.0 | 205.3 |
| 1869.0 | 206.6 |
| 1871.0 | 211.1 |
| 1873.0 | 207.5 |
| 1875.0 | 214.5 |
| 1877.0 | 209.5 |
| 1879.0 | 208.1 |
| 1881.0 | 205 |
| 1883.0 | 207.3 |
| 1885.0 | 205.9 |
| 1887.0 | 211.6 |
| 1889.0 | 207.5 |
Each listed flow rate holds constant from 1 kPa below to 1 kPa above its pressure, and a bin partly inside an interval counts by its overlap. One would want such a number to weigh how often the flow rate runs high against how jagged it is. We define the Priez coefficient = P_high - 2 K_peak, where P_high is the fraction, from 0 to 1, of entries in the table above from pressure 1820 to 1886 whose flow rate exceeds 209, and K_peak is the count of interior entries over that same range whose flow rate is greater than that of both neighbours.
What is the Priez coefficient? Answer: -16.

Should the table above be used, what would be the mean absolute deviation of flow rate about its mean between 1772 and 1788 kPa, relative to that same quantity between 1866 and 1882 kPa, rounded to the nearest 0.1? 9.8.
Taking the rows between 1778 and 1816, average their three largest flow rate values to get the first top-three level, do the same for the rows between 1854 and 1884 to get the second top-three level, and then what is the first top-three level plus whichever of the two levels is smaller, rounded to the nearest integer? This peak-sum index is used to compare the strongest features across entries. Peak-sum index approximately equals 426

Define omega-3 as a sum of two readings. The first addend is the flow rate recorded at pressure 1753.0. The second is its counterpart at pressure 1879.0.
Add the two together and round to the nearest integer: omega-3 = 333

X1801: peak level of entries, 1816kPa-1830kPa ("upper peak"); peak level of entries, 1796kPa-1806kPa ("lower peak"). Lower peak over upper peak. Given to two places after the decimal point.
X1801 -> 0.94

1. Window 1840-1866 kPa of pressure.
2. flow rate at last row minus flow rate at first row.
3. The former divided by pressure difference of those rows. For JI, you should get -0.10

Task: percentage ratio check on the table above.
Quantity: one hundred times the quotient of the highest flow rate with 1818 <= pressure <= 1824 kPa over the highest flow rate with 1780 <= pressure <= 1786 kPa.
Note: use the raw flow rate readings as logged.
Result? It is 110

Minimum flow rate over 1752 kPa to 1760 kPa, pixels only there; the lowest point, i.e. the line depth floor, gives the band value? 116.3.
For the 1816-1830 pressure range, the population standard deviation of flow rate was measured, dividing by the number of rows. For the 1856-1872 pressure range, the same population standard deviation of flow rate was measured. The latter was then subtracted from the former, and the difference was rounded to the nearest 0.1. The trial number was 4.4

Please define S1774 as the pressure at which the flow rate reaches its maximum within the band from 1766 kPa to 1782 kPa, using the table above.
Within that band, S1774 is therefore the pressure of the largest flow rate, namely 1781.0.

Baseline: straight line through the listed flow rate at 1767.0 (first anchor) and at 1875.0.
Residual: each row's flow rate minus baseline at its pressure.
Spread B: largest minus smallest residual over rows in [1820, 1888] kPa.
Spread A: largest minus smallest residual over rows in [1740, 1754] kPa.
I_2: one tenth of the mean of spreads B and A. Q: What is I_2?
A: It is 7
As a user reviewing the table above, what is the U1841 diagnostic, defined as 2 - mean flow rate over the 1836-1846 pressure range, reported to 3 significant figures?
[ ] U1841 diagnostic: -204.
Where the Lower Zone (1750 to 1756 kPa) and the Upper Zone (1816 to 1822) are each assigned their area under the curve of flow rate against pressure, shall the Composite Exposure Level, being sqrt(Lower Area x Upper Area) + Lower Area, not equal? 1769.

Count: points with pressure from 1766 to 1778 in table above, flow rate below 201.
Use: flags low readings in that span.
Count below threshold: 6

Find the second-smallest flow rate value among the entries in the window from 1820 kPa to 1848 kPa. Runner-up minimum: 204.4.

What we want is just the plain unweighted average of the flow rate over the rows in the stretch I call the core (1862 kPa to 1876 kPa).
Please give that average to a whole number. 208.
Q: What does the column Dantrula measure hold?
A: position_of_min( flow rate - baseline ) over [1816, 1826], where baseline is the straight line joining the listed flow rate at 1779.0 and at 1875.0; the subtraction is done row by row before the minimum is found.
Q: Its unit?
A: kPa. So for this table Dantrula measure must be 1825.0 kPa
